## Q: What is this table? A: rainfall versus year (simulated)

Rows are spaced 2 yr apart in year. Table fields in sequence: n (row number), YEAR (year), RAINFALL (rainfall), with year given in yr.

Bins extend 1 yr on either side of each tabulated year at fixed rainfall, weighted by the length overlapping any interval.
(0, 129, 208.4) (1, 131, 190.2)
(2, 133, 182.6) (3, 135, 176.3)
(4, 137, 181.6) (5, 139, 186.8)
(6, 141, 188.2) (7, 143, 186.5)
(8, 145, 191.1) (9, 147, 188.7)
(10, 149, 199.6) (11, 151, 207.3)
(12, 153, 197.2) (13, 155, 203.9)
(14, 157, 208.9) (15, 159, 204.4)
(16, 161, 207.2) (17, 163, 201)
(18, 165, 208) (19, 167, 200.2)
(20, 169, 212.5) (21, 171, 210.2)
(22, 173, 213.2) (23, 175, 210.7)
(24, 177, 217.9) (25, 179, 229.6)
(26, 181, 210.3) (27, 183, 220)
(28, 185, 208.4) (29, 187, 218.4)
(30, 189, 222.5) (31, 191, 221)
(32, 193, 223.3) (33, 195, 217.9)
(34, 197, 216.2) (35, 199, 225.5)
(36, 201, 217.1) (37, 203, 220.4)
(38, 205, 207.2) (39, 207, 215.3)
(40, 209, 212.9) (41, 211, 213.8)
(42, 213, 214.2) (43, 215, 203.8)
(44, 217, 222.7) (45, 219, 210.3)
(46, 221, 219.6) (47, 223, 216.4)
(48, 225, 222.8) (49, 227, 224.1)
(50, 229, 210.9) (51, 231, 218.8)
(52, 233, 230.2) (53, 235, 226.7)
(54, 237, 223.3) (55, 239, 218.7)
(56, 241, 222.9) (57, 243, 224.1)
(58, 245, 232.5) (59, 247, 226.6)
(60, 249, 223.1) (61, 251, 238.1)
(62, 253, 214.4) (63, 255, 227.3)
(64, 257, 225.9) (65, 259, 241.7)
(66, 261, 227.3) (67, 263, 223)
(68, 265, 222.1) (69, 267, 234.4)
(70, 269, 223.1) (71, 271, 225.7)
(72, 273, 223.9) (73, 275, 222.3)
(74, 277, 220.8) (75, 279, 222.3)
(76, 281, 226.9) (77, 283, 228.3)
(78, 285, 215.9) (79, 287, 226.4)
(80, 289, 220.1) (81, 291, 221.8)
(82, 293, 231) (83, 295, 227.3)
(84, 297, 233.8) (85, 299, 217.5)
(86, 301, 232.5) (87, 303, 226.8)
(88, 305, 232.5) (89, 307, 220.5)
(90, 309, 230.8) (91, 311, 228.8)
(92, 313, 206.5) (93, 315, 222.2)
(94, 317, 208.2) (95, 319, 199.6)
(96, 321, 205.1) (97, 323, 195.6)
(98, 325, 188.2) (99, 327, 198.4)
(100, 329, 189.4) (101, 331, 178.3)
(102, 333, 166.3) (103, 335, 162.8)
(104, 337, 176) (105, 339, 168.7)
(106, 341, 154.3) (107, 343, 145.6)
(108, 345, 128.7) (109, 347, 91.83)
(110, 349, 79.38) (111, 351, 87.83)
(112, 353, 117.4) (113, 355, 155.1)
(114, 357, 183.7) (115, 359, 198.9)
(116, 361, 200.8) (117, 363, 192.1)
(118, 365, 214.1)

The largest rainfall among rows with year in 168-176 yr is 213.2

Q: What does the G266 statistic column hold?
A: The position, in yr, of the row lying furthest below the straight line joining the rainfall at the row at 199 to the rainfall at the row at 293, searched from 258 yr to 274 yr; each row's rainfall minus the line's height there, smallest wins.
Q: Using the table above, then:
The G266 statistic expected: 265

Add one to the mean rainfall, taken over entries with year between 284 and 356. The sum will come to 190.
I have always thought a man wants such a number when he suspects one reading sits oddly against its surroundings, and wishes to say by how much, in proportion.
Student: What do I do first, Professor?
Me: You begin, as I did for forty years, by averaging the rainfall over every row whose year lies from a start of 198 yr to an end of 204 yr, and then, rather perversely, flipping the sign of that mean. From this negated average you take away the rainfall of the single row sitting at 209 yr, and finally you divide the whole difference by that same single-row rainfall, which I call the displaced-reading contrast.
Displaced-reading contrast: -2.04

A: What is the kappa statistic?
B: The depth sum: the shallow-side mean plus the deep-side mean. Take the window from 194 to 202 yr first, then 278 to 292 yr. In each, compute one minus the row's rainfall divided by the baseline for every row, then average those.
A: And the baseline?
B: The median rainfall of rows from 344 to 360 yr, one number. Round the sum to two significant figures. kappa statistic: -1.6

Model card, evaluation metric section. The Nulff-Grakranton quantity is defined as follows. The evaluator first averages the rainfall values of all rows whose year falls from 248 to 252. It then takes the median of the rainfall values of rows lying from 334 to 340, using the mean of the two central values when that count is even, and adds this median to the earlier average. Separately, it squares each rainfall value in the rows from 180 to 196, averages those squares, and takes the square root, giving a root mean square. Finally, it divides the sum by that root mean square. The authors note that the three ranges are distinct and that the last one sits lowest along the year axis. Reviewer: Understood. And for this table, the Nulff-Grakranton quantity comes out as 1.83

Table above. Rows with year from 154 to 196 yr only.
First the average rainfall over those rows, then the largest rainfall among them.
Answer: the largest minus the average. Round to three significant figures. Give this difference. 16.8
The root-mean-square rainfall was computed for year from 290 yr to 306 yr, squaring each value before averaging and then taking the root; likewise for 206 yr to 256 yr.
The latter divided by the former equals 0.97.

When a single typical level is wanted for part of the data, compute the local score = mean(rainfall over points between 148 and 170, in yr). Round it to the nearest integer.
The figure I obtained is 205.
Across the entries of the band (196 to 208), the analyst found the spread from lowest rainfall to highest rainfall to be 18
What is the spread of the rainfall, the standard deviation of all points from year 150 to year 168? 4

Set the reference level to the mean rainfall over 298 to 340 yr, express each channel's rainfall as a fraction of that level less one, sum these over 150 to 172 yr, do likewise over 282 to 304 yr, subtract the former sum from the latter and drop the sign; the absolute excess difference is 1.1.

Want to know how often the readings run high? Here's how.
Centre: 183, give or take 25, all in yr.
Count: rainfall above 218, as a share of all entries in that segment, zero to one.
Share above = 0.32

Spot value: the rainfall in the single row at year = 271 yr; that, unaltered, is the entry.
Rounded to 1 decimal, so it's 225.7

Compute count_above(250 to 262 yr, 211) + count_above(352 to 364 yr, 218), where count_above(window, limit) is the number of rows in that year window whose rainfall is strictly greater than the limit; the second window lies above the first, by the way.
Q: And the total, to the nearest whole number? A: 6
